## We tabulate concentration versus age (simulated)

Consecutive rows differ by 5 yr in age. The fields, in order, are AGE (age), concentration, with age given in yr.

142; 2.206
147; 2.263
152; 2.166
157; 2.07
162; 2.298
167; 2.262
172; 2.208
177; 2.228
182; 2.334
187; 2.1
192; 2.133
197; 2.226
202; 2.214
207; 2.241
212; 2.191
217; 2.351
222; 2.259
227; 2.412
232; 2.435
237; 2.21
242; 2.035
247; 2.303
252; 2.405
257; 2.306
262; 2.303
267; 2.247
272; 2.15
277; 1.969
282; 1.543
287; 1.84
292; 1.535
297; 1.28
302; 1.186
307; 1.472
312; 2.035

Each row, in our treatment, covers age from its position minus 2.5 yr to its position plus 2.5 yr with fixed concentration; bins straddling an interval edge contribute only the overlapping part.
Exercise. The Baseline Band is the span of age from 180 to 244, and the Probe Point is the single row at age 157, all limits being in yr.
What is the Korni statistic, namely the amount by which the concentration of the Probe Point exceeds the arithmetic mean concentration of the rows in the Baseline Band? -0.17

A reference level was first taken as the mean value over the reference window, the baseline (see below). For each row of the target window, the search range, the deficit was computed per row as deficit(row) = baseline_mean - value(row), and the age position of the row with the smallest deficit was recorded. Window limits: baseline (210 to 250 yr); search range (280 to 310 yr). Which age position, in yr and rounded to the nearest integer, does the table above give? 287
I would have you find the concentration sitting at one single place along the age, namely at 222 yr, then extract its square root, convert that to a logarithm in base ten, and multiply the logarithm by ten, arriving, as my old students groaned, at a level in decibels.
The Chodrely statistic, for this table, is 1.77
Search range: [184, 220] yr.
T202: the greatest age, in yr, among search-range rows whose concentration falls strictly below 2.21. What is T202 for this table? 212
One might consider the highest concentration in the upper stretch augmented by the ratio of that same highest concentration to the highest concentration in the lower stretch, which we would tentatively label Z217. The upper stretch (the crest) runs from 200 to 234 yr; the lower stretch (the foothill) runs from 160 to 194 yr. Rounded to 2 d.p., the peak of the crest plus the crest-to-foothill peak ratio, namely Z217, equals 3.48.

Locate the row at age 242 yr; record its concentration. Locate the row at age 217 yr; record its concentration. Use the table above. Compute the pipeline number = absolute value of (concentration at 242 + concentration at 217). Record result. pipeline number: 4.39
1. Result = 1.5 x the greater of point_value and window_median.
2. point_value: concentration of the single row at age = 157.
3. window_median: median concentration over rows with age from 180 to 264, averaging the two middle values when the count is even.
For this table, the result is 3.39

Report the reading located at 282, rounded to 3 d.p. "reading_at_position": 1.543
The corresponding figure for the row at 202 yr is 2.214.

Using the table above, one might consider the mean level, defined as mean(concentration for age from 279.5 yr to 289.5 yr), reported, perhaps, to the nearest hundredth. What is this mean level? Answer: 1.69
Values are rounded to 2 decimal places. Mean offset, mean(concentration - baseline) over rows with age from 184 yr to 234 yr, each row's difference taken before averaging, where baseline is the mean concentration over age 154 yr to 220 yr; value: 0.04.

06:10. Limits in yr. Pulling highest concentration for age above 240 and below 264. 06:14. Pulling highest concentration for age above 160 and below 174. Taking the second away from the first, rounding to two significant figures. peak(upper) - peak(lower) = 0.11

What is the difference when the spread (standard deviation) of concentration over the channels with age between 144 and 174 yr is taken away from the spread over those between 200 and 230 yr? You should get 0.00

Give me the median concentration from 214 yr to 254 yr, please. 2.33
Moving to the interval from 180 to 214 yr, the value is 2.21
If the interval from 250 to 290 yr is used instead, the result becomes 2.20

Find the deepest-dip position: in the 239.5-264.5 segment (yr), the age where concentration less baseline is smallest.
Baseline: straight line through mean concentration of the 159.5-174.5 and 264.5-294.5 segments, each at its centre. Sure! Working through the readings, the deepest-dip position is 242 yr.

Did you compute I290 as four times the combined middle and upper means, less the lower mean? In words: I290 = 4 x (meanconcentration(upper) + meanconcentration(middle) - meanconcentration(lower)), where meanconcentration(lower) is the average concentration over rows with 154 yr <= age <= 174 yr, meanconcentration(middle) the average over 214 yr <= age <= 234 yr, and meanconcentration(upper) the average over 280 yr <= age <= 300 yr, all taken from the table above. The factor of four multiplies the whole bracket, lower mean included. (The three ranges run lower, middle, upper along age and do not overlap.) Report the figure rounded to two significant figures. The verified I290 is 6.8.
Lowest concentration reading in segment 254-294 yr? 1.535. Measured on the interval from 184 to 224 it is 2.1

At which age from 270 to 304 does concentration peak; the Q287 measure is 272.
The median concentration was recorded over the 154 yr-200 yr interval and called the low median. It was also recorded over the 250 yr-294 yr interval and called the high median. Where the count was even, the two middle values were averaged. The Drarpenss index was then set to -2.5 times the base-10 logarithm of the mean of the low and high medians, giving -0.85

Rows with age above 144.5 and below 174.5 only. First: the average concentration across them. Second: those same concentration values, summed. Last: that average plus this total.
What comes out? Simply 15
